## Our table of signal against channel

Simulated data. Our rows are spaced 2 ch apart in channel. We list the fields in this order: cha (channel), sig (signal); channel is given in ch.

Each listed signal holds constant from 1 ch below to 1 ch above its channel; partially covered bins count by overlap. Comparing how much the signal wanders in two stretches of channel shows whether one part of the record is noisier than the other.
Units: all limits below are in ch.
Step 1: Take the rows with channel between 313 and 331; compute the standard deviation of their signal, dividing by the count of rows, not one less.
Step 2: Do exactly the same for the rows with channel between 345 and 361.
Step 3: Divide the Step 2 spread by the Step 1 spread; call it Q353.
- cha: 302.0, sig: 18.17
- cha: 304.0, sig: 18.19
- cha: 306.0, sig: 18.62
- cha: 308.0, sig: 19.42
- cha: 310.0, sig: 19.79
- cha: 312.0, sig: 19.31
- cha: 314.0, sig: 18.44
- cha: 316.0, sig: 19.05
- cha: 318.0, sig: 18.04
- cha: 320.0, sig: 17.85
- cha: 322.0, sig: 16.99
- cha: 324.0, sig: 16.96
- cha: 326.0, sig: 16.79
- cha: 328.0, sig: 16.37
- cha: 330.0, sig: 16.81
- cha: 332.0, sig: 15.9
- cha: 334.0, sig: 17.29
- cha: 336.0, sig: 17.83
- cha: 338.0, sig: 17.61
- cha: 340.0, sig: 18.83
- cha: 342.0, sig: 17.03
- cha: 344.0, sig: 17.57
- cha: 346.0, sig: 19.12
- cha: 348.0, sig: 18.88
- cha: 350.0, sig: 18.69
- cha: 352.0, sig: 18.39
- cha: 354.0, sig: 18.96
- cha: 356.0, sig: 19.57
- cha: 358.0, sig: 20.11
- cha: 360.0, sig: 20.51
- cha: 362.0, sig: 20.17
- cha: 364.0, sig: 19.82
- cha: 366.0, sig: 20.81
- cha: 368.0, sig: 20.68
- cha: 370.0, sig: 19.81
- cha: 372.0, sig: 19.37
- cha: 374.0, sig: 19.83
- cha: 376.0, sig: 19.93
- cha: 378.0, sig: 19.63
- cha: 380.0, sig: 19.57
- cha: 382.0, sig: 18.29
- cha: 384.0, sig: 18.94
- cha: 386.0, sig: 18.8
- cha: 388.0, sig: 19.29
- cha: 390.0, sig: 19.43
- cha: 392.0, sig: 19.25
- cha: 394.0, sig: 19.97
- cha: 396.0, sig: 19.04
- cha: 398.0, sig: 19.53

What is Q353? 0.80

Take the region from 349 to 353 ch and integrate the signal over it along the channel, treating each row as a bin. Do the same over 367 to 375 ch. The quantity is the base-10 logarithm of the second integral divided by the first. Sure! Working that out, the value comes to 0.33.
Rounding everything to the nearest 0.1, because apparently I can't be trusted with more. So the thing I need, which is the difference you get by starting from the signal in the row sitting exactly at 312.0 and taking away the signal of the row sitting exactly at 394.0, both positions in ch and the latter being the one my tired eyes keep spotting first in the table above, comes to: -0.7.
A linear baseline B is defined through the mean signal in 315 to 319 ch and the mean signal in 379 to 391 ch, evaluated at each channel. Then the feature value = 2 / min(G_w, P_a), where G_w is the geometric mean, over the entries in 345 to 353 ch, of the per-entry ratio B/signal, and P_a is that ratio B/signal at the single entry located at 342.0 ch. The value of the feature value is 2.00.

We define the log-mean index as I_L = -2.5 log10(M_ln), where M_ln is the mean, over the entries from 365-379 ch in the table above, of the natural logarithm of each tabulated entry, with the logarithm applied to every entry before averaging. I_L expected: -1.19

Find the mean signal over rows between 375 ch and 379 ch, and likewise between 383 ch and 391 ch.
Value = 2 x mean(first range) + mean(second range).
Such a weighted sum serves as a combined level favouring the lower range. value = 58.7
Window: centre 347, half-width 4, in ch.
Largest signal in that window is 19.12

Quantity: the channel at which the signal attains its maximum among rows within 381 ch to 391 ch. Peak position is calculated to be 390.0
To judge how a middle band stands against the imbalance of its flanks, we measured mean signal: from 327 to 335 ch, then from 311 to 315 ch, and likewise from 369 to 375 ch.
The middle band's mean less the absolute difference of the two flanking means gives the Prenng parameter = 16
